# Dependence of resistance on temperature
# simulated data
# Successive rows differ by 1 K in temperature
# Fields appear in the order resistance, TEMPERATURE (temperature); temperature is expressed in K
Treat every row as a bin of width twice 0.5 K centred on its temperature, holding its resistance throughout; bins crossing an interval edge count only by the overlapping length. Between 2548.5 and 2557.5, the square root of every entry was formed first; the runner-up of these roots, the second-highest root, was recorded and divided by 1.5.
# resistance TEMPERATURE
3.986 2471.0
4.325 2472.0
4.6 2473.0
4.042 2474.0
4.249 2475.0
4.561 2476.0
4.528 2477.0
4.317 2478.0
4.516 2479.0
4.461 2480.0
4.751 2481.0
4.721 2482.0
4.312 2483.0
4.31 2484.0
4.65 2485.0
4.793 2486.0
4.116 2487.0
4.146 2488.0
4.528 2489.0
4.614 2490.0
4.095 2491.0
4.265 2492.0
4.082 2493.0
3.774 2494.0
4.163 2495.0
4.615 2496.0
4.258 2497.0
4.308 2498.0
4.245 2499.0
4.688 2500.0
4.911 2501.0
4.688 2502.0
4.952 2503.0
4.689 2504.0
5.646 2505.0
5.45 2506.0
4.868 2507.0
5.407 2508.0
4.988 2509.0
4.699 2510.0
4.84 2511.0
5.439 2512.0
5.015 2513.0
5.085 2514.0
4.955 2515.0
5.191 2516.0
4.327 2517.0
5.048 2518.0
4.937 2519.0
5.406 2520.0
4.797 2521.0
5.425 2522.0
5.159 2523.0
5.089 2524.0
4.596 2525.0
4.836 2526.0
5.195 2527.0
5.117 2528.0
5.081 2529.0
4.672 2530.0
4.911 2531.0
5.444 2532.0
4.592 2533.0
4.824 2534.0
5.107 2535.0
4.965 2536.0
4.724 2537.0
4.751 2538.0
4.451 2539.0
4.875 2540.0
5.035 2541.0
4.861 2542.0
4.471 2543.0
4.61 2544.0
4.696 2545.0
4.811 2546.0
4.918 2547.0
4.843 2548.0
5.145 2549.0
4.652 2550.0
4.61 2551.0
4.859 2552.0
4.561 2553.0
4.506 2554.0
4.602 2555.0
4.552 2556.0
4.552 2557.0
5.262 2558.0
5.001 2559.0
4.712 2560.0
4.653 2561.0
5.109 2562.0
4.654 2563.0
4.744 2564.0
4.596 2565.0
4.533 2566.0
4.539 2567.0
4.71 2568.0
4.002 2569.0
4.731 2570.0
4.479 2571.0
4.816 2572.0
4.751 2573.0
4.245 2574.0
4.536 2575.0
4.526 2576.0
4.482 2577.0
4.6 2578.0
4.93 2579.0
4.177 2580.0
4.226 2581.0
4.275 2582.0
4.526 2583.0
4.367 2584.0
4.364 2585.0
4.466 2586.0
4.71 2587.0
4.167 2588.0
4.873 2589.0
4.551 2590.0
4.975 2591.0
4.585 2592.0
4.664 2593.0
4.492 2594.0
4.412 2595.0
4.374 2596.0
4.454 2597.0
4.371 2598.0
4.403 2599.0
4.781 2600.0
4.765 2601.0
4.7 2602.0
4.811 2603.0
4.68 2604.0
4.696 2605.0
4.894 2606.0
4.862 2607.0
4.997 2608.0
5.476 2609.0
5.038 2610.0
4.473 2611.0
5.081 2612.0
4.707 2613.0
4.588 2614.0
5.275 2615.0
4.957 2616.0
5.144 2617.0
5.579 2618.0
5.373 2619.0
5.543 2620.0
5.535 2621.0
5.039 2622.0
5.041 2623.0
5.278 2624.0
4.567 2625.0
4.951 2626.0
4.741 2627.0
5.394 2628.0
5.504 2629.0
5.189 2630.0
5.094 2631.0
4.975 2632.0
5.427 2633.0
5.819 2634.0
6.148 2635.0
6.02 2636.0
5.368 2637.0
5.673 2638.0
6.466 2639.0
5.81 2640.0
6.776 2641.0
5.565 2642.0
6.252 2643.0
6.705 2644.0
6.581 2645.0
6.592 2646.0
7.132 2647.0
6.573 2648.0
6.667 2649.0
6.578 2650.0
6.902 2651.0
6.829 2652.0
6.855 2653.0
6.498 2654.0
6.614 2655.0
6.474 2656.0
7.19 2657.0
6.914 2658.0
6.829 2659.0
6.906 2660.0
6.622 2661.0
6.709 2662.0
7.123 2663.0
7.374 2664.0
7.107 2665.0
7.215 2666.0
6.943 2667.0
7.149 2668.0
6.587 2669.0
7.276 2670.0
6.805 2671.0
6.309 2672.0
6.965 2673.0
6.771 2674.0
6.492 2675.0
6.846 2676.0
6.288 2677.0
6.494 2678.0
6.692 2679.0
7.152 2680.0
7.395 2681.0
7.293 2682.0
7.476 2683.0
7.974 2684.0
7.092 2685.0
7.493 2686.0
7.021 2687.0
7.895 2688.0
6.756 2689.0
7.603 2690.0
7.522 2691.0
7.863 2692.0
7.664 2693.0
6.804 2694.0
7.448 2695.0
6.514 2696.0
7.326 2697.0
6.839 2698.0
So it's 1.47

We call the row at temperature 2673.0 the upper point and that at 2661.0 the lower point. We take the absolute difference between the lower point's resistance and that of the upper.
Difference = 0.3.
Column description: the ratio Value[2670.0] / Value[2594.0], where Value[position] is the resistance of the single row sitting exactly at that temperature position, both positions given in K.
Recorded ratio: 1.62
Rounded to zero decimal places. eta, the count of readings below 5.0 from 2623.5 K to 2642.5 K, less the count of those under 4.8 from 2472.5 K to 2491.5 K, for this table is -15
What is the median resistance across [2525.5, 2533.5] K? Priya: 5.0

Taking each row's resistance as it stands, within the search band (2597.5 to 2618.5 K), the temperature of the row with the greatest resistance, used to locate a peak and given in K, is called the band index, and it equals 2618.0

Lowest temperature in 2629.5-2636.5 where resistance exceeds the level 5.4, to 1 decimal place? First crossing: 2633.0 K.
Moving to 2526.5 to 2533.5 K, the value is 2532.0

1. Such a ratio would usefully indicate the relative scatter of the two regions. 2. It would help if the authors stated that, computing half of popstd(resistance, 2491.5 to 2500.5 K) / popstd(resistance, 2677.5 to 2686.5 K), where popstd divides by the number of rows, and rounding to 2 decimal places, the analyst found 0.31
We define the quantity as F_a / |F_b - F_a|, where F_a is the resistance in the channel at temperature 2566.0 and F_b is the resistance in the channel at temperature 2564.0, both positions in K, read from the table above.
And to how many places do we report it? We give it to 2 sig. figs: 21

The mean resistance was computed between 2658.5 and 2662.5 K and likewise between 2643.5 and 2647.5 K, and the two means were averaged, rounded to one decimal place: 6.8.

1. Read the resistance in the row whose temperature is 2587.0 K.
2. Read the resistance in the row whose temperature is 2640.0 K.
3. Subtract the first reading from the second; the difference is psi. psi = 1.1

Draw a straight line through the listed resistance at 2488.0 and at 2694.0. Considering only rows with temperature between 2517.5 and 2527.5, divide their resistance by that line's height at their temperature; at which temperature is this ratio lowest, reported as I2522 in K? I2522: 2525.0 K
